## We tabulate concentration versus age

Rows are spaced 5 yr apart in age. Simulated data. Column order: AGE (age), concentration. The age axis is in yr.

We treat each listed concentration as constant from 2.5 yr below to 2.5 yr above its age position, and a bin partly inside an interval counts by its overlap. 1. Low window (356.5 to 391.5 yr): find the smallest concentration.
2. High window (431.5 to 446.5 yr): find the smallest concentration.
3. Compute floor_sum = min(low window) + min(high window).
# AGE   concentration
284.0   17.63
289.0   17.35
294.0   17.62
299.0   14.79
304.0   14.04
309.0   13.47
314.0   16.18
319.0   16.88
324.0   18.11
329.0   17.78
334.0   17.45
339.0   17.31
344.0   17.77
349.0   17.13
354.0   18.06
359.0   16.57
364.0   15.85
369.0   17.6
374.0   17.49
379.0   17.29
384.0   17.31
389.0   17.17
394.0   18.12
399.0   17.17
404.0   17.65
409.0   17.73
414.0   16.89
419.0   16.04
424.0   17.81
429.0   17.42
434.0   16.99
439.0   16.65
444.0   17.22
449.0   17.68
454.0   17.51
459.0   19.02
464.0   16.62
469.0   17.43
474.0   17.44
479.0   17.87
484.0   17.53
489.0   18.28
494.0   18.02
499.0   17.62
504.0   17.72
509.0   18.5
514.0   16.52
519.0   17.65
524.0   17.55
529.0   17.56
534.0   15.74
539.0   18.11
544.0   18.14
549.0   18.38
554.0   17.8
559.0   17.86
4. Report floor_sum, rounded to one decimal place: 32.5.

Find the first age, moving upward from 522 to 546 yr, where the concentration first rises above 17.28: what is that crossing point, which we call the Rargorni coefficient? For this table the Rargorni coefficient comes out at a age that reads 524.0 yr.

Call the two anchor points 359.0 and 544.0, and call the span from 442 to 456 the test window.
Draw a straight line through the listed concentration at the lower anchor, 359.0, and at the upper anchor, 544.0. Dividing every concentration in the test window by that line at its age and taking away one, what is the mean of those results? 0.008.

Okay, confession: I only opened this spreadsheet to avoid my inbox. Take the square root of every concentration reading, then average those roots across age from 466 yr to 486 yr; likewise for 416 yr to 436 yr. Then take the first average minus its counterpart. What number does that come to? 0.06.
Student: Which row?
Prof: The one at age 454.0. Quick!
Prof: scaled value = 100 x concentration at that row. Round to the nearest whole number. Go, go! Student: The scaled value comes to 1751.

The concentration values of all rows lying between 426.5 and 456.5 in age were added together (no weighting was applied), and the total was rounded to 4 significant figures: 103.5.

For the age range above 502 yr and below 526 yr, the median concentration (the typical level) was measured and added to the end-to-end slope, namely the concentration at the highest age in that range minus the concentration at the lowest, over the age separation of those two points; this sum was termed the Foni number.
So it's 17.6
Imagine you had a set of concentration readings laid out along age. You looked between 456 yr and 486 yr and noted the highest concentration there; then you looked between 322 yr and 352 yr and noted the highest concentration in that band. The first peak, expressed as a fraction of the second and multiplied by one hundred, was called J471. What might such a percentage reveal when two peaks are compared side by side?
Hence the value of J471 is 105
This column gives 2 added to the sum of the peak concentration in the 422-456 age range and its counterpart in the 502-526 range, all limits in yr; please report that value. 38.3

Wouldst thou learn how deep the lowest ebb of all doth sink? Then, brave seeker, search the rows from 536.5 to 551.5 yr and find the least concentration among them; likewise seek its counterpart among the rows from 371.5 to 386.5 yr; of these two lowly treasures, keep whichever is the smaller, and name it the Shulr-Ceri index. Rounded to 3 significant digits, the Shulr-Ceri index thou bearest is 17.3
